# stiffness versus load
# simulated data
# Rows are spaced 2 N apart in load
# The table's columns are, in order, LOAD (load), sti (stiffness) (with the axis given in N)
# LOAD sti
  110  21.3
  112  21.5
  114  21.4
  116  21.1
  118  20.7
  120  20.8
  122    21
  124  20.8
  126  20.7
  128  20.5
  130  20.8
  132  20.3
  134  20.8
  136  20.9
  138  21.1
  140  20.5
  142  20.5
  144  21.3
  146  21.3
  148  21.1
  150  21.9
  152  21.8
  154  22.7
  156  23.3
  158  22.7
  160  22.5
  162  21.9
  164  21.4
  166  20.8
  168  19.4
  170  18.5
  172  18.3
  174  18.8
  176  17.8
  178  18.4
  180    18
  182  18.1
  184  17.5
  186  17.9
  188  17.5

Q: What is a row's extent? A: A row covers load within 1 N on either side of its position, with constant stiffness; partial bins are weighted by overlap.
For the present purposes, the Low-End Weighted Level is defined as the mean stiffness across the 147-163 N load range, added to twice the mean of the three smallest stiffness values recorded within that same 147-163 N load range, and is 65.4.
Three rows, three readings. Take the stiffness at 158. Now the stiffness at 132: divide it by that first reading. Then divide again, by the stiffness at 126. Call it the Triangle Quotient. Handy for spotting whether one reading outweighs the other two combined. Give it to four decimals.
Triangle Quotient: 0.0432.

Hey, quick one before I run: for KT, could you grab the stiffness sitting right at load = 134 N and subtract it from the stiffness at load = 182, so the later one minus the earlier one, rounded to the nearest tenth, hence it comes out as -2.7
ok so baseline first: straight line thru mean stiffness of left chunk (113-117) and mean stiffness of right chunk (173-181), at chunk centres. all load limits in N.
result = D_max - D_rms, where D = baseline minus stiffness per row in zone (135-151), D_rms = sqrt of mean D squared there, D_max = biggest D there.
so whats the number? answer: -1.8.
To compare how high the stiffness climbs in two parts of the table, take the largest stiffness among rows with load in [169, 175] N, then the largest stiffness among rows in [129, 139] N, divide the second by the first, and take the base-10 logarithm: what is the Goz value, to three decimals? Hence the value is 0.050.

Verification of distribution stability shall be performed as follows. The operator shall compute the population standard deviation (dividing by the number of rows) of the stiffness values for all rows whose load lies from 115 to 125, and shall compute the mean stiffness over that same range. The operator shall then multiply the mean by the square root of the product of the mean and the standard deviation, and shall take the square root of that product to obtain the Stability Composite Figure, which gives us 6.0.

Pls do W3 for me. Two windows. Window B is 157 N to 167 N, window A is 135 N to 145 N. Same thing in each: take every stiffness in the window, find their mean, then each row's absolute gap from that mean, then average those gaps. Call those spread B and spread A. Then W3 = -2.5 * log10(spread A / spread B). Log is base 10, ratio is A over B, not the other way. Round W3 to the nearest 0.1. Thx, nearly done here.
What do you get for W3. 0.8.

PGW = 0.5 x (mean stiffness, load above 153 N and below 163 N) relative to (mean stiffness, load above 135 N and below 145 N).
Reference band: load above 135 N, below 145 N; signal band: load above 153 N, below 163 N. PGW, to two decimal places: 0.54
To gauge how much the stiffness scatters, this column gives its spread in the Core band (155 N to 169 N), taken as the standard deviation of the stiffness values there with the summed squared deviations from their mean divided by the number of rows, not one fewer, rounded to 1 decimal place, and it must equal 1.2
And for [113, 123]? 0.2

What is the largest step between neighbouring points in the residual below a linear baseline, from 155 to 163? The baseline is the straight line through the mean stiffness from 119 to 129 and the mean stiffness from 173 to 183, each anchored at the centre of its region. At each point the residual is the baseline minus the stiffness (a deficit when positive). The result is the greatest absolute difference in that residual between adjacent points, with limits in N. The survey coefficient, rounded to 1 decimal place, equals 0.5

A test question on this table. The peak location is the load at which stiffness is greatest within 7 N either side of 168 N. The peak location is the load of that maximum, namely 162 N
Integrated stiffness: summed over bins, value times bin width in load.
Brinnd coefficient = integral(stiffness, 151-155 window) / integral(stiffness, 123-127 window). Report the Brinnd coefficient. 1.07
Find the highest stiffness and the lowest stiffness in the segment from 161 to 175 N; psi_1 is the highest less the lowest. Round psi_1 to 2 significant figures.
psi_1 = 3.6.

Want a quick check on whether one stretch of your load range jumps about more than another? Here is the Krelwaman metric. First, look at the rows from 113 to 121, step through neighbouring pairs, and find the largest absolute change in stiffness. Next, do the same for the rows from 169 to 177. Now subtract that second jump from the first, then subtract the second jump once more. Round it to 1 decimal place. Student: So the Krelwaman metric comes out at -1.6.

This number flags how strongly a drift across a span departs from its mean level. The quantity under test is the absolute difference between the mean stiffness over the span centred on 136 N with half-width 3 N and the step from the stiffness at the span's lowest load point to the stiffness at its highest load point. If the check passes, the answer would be 20.6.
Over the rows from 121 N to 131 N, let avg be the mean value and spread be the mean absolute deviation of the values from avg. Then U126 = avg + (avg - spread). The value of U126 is 41.4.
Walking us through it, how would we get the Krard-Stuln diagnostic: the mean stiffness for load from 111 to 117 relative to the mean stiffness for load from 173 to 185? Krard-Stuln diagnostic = 1.18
